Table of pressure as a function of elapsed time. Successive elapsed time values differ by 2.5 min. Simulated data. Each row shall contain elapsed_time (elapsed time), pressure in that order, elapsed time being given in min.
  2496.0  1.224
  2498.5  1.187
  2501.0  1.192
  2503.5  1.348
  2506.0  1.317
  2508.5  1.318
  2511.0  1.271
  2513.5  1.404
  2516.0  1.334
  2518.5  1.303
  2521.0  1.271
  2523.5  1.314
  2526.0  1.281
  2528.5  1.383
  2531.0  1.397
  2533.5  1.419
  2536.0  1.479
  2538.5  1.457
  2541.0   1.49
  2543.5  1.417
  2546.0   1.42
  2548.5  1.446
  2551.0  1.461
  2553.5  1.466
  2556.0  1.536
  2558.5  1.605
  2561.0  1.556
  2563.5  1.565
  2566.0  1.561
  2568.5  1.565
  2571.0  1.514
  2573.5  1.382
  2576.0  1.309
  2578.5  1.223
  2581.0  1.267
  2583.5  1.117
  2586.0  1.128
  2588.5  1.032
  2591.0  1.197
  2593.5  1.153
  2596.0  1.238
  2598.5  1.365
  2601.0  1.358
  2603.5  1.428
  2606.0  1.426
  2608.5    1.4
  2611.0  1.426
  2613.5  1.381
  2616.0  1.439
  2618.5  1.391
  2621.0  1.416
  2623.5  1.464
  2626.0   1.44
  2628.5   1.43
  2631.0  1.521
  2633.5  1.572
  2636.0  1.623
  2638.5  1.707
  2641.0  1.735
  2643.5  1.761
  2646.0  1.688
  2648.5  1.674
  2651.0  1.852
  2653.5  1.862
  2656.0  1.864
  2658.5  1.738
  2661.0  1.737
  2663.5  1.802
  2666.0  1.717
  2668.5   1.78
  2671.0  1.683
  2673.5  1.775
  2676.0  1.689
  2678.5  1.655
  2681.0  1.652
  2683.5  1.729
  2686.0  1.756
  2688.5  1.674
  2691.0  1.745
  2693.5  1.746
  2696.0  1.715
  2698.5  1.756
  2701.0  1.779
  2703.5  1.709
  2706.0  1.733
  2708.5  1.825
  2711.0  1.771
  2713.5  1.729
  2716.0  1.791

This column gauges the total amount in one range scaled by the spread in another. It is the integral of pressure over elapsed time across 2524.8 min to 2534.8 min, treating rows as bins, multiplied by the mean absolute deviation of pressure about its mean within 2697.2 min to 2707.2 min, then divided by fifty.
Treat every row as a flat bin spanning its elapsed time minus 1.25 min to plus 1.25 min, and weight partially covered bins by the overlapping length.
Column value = 0.0064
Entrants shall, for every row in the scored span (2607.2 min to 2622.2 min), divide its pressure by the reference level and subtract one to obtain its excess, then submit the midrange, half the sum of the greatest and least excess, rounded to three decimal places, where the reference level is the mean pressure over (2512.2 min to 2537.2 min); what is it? 0.038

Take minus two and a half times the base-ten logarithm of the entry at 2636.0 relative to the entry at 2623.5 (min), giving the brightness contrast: -0.11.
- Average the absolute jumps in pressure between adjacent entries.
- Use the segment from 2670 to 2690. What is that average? 0.0573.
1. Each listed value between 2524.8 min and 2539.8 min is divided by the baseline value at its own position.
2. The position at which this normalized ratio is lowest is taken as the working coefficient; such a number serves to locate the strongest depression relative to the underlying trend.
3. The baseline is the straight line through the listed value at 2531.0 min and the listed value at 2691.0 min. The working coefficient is 2526.0 min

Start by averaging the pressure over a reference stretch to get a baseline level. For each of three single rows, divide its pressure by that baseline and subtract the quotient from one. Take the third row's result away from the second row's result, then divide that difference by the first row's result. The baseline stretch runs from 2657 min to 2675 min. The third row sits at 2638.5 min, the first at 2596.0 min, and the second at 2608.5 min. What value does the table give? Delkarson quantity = 0.60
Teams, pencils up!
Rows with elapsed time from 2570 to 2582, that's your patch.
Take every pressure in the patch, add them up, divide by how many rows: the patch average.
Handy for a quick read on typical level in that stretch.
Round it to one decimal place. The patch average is 1.3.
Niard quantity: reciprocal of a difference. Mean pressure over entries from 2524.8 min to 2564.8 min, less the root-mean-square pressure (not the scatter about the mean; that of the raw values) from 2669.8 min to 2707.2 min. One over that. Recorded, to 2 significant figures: -3.9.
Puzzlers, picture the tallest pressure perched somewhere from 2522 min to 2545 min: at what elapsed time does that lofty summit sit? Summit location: 2541.0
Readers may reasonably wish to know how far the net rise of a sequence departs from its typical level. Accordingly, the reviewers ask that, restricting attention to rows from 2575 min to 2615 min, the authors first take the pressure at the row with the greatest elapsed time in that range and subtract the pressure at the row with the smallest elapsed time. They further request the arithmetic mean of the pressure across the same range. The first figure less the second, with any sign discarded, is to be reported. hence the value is 1.21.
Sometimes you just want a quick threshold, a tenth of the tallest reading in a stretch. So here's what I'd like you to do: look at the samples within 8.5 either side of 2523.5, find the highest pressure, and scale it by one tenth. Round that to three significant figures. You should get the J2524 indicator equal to 0.140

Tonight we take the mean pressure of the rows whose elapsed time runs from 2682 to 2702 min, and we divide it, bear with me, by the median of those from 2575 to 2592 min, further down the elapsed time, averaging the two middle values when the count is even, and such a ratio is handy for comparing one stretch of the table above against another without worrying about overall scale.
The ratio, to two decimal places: 1.45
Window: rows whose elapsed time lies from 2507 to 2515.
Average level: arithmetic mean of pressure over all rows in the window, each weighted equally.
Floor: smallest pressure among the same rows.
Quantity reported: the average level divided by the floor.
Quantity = 1.05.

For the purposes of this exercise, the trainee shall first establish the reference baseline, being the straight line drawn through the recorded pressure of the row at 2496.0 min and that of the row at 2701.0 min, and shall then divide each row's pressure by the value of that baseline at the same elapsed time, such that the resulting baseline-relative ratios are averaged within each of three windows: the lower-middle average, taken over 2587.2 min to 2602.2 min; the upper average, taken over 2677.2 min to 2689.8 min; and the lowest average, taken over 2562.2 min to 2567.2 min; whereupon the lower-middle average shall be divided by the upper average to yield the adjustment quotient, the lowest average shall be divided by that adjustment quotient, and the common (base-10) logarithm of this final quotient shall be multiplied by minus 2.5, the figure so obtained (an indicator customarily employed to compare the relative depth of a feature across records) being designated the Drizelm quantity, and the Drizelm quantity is -0.30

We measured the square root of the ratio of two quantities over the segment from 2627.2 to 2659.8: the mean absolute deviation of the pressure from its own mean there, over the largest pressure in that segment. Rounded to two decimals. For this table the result 0.23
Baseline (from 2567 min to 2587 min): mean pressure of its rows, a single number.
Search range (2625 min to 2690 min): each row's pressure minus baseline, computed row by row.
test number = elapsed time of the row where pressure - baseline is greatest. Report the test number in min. 2656.0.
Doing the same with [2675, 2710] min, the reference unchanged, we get 2708.5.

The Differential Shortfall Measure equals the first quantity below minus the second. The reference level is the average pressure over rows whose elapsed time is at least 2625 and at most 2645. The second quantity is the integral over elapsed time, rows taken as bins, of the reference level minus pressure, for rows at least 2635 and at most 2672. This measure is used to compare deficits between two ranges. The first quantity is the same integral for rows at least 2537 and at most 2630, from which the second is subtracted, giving 25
